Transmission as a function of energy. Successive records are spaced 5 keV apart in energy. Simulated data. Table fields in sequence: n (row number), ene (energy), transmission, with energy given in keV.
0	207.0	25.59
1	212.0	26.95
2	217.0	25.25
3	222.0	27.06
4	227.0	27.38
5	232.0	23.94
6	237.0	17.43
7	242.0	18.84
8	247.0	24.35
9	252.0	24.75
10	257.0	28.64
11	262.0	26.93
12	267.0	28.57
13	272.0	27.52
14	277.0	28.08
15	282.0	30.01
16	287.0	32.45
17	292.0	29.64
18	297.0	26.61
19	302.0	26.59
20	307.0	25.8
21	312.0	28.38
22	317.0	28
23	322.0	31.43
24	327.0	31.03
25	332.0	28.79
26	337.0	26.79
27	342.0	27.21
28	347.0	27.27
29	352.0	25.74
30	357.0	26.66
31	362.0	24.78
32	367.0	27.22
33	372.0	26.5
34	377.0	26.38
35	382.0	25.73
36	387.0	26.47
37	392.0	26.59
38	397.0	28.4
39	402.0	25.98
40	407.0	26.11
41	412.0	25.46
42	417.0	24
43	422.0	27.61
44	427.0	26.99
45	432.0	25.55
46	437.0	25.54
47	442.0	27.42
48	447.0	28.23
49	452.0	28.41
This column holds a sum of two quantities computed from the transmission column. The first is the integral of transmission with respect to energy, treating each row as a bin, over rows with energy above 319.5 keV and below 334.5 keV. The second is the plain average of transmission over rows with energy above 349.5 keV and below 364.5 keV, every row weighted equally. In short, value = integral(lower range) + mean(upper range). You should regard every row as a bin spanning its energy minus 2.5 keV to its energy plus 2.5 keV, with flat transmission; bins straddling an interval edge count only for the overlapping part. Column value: 482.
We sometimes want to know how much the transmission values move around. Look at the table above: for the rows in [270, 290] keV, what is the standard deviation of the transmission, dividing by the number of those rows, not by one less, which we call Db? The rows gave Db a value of 1.9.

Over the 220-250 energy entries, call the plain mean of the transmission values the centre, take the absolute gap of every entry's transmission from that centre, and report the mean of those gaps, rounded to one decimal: 3.4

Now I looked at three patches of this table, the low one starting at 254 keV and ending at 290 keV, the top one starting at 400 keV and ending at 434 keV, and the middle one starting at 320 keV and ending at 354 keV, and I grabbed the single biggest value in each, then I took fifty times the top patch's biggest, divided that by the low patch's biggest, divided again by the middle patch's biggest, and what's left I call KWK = 1.35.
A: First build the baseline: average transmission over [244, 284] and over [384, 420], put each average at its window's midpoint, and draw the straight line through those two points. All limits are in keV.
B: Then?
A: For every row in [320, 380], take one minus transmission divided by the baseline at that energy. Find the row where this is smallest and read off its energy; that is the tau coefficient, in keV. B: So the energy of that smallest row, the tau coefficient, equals 322.0 keV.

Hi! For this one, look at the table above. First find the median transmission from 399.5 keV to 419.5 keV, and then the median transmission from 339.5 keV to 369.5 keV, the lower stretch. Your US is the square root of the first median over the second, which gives 0.977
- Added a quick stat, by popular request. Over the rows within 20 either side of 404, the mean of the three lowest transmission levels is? 25.1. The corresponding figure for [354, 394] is 25.6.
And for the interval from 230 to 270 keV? 20.1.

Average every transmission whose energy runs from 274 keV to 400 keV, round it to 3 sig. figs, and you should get 27.7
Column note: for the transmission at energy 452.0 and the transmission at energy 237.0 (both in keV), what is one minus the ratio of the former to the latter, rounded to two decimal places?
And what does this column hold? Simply -0.63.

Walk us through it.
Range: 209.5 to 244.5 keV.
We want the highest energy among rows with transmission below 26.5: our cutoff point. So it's 242.0 keV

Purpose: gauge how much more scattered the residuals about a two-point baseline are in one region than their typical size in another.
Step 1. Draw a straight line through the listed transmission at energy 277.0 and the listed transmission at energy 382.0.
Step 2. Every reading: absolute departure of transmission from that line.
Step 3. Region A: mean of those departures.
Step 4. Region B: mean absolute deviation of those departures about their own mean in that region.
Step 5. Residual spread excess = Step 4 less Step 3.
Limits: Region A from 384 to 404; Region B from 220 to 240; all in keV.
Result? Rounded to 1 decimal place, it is 1.8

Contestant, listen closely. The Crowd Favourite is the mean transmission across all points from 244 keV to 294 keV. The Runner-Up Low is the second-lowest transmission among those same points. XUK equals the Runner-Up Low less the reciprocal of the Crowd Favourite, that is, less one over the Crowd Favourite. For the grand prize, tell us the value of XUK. 24.7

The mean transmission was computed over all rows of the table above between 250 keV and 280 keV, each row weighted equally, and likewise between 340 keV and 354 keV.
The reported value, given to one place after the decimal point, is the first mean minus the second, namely 0.7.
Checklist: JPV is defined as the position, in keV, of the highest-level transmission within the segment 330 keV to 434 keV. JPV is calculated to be 332.0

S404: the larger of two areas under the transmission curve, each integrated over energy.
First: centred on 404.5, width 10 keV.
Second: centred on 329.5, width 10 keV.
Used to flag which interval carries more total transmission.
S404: 299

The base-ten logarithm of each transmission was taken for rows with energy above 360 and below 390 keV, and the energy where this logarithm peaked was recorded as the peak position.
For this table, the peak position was 367.0 keV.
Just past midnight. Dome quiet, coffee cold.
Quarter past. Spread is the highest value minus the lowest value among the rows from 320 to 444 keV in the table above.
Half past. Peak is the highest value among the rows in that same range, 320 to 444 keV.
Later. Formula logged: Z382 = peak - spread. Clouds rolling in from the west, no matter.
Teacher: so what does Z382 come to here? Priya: 24.0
